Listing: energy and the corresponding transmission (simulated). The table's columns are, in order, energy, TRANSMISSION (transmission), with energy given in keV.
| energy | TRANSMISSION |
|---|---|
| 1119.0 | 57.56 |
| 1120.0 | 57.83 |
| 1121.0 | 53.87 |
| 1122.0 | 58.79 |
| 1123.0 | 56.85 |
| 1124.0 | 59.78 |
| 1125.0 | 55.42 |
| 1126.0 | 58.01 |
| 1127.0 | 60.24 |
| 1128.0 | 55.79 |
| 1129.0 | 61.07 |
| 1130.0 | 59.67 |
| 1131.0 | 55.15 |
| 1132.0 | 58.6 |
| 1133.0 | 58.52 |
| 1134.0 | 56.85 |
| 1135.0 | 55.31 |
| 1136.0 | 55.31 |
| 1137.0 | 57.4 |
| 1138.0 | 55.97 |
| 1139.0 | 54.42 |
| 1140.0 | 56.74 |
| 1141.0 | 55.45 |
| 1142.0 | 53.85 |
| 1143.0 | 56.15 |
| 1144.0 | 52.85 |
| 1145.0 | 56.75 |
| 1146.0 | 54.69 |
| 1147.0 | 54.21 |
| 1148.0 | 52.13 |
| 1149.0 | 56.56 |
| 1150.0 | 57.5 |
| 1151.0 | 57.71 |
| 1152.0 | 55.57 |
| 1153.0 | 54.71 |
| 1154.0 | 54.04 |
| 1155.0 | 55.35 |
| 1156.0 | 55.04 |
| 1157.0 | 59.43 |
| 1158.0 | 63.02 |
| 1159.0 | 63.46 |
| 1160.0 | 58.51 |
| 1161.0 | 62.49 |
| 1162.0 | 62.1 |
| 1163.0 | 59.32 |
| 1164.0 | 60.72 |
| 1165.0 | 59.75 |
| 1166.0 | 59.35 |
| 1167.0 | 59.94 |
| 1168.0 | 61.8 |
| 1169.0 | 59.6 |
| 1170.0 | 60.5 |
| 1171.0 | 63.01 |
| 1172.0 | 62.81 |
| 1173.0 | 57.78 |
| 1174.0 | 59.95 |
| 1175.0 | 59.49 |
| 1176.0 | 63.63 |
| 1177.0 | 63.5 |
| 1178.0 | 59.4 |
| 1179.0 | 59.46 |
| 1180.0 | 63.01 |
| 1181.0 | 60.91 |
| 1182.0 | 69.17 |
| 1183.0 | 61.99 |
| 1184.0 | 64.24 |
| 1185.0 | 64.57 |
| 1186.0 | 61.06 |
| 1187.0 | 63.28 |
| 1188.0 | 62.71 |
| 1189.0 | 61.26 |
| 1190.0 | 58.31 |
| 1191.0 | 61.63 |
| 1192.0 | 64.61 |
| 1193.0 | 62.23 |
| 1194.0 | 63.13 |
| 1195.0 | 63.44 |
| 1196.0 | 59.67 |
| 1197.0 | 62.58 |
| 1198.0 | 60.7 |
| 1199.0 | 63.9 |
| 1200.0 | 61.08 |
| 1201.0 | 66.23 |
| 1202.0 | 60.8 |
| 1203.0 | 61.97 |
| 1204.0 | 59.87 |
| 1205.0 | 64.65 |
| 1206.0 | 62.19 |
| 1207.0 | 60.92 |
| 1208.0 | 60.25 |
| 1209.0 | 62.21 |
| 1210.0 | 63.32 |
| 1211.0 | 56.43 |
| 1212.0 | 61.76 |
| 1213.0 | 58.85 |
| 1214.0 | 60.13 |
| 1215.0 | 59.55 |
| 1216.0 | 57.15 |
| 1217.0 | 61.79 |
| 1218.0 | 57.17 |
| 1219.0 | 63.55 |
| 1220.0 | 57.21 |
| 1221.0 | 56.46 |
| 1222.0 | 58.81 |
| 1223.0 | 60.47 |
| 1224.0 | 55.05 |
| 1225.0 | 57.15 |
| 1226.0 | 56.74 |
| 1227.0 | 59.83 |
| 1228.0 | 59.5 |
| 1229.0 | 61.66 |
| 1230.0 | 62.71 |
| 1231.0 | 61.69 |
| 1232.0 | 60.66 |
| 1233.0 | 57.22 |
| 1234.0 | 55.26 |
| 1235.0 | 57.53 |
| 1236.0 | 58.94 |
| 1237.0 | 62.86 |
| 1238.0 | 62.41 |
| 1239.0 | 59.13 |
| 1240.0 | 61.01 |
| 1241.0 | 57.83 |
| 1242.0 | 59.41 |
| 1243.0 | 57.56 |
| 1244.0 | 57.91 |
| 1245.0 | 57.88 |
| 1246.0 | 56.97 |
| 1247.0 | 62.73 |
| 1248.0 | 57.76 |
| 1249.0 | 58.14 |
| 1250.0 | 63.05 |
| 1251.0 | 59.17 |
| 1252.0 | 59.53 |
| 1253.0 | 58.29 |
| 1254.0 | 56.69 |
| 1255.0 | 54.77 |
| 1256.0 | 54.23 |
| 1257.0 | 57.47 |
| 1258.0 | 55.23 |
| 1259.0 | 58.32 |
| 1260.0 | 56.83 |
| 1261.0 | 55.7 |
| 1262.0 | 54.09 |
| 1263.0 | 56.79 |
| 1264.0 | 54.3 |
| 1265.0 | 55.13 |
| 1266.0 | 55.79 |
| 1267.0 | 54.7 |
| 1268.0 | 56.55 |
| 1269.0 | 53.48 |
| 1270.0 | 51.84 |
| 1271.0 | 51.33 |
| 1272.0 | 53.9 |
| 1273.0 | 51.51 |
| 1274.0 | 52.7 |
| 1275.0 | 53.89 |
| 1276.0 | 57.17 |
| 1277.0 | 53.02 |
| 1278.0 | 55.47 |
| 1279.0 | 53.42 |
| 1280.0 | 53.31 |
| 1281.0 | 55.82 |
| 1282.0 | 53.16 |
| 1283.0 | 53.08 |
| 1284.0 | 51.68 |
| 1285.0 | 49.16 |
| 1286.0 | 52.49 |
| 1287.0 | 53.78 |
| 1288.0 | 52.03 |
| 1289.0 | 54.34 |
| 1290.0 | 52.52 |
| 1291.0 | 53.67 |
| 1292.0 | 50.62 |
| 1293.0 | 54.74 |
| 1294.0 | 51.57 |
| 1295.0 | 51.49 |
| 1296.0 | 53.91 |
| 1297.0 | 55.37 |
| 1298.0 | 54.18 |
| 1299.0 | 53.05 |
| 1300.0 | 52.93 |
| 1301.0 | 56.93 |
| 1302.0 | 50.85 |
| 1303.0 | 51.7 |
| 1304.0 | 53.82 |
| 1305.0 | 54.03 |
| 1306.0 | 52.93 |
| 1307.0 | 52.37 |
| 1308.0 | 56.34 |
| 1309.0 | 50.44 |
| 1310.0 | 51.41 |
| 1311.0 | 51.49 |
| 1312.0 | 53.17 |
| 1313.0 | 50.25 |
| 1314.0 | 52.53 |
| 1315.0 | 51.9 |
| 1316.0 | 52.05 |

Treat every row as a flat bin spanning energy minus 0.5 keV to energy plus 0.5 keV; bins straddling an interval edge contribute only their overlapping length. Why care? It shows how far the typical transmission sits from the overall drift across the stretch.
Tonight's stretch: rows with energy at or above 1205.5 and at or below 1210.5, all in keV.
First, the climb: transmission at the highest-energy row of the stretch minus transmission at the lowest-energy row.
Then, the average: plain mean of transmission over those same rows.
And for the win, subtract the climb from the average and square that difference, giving 3678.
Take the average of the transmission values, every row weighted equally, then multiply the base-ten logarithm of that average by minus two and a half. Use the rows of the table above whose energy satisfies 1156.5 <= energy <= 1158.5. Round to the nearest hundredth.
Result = -4.47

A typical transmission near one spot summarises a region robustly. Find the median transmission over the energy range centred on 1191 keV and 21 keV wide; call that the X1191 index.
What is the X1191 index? 63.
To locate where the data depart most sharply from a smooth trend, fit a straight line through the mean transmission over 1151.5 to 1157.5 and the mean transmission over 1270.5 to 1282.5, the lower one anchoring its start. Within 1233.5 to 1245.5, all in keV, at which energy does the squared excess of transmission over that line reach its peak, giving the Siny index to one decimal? 1237.0 keV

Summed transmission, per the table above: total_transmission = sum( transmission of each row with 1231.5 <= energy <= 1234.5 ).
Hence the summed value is 173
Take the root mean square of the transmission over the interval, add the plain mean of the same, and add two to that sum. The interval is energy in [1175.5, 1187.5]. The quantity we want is 128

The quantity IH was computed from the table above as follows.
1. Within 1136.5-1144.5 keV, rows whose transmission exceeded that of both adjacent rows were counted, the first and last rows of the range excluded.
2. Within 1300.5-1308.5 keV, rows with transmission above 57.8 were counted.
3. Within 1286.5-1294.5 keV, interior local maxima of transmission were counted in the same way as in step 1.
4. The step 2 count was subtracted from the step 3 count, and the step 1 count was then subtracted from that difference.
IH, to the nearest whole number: 1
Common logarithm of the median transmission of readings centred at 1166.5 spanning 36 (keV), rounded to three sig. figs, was 1.78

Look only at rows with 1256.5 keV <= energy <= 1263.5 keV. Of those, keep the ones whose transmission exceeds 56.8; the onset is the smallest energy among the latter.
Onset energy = 1257.0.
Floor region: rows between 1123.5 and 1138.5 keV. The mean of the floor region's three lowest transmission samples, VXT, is 55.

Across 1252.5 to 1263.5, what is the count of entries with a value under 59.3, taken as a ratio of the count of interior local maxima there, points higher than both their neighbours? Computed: 5.5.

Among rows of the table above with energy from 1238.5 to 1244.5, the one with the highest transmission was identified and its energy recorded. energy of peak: 1240.0 keV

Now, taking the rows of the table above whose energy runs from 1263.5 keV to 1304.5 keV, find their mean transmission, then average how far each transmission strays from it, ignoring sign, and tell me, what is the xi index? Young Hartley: 1.4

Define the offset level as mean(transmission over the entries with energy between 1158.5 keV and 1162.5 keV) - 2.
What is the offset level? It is 60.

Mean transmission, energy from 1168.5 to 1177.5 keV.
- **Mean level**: 61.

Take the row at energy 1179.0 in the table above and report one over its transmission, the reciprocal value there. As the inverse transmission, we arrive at 0.0168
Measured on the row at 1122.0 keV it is 0.0170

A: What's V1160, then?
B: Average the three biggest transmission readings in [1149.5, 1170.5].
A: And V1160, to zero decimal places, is 63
